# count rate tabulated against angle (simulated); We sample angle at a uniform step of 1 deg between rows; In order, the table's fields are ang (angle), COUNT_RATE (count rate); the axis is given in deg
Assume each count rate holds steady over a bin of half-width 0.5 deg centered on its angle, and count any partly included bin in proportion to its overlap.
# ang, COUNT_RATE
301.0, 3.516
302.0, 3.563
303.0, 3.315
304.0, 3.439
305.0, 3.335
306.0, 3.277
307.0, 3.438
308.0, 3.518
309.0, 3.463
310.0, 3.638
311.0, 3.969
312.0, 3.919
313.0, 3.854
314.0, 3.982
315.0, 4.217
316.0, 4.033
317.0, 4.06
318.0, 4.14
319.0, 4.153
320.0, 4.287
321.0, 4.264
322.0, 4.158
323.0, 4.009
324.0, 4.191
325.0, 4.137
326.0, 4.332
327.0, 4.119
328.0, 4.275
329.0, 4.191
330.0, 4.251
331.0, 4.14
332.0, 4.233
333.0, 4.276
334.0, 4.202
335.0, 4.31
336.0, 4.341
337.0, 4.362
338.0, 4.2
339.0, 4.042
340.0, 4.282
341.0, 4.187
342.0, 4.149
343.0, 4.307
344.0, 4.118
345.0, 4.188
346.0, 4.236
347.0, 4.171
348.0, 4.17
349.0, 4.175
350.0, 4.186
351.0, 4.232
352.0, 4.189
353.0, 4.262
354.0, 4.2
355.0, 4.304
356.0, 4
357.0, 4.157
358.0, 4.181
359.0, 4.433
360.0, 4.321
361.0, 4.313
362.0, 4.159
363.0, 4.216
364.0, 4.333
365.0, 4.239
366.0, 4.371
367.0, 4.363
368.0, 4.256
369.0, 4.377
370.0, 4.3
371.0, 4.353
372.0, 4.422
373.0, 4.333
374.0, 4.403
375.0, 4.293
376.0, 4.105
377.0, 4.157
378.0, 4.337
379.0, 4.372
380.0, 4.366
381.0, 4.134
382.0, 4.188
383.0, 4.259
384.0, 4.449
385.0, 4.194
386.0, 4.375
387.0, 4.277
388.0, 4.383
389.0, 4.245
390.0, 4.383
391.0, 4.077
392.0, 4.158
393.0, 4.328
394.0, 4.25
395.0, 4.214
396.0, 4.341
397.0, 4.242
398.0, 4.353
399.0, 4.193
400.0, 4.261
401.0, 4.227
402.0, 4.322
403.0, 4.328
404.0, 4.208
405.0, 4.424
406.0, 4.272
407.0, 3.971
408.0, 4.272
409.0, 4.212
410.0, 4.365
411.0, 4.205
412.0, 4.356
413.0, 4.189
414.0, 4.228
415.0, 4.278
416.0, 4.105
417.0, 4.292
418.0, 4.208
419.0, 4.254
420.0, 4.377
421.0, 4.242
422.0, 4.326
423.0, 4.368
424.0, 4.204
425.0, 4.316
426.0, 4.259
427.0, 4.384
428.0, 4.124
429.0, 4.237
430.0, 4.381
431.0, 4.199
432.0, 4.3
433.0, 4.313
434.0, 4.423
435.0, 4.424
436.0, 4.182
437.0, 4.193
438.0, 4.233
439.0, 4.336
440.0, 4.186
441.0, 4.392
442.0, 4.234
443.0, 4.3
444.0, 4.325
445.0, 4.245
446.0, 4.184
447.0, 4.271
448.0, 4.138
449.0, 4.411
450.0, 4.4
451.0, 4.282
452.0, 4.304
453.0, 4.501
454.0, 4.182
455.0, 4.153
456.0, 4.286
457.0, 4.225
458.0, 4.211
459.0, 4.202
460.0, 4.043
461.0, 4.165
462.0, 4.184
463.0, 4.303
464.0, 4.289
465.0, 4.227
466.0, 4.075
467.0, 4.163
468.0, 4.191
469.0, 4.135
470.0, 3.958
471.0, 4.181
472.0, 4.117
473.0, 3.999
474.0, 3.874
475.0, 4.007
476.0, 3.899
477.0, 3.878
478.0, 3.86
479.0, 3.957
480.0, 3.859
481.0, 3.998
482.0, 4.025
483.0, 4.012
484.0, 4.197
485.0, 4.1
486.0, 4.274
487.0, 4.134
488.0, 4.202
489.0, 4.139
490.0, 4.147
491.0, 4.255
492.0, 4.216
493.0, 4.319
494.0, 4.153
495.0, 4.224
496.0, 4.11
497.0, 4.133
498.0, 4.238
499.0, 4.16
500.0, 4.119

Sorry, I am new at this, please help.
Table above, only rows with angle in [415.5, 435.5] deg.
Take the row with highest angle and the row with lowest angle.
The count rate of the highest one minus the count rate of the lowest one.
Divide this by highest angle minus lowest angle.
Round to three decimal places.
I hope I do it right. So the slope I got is 0.017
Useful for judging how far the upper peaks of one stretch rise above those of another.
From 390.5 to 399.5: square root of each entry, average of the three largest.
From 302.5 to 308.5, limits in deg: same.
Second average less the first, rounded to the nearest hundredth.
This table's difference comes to -0.22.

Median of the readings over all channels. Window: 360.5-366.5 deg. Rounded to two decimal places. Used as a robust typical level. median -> 4.28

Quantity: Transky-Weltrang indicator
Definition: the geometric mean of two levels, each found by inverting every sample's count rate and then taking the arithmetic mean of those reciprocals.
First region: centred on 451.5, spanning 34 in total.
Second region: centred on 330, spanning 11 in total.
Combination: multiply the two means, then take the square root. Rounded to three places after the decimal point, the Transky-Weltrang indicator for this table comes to 0.236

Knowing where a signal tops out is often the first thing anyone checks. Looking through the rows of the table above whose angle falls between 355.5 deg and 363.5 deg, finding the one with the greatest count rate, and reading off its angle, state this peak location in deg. 359.0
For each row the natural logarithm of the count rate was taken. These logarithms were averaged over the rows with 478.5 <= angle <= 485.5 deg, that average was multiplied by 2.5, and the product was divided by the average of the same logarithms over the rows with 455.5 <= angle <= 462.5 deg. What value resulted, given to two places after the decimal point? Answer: 2.43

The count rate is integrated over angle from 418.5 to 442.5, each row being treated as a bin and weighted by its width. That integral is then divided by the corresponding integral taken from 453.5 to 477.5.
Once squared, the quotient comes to 1.08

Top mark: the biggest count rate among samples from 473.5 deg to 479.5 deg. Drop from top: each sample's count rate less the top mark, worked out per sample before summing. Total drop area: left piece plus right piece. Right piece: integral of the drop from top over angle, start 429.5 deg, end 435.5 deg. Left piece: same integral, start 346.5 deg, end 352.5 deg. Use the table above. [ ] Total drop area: 3.1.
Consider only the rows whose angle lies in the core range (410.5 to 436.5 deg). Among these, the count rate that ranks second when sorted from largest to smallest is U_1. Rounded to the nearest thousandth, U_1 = 4.423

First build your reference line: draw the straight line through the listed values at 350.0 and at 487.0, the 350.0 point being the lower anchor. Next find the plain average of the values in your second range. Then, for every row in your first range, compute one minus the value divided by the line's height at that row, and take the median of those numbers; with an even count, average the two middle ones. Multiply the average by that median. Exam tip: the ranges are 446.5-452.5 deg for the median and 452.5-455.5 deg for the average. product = -0.15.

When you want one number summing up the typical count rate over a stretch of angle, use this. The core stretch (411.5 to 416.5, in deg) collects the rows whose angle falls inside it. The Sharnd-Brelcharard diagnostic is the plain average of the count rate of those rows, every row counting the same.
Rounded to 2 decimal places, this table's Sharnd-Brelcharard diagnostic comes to 4.23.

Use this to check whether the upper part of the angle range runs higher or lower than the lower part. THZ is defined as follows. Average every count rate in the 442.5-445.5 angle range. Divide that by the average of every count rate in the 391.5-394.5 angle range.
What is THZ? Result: 1.01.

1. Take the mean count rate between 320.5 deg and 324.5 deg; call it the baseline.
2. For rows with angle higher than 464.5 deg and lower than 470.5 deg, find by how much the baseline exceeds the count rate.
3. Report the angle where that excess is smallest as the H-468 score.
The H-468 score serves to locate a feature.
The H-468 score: 465.0 deg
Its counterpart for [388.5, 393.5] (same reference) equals 390.0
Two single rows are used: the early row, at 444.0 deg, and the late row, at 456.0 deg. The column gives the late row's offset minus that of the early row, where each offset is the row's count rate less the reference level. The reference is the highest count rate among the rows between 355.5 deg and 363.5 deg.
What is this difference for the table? -0.04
